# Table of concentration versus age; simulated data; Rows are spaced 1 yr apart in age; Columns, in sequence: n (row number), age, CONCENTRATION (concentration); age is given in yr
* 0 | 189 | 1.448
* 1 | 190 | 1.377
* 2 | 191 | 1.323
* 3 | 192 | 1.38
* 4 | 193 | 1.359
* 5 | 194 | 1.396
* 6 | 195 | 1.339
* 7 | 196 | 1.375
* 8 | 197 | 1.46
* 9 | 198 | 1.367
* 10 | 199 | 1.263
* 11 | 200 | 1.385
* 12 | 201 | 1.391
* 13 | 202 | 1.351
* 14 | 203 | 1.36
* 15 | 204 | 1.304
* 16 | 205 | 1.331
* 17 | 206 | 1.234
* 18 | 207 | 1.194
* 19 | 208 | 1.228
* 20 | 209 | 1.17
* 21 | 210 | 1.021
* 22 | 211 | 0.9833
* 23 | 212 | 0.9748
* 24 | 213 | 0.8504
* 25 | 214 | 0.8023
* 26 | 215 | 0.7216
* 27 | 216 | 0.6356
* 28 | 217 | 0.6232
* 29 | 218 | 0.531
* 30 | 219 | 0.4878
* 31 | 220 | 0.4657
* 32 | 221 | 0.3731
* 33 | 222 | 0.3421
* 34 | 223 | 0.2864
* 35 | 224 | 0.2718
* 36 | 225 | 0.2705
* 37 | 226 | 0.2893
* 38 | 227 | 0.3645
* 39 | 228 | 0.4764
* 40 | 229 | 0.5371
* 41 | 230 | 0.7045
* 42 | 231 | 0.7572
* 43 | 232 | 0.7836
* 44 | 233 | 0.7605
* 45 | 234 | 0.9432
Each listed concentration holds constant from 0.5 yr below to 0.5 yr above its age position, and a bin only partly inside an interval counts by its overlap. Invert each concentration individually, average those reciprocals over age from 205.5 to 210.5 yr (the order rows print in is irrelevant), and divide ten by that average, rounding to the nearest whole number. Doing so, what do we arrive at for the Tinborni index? 12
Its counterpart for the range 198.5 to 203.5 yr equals 13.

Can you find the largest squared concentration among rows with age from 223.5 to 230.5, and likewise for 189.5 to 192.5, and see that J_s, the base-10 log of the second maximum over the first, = 0.58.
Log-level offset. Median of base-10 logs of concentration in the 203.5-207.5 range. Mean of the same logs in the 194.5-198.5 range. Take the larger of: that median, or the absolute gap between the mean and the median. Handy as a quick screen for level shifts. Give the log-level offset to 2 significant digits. 0.10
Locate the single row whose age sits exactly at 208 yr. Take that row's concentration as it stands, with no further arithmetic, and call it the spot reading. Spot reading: 1.228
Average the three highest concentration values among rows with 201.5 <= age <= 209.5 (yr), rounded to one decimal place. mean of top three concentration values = 1.3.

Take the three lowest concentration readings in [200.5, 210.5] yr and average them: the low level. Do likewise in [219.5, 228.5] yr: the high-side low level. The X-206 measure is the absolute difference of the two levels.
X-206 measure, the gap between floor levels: 0.85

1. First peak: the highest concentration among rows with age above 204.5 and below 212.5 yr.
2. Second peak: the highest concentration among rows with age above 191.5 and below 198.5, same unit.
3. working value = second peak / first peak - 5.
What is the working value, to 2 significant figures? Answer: -3.9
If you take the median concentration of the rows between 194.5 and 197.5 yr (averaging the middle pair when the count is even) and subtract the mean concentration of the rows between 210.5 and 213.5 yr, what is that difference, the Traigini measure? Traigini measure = 0.44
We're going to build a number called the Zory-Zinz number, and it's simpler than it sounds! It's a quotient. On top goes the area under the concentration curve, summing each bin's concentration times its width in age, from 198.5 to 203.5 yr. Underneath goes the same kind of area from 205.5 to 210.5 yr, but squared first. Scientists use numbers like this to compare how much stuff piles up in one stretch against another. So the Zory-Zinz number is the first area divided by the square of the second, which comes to 0.20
